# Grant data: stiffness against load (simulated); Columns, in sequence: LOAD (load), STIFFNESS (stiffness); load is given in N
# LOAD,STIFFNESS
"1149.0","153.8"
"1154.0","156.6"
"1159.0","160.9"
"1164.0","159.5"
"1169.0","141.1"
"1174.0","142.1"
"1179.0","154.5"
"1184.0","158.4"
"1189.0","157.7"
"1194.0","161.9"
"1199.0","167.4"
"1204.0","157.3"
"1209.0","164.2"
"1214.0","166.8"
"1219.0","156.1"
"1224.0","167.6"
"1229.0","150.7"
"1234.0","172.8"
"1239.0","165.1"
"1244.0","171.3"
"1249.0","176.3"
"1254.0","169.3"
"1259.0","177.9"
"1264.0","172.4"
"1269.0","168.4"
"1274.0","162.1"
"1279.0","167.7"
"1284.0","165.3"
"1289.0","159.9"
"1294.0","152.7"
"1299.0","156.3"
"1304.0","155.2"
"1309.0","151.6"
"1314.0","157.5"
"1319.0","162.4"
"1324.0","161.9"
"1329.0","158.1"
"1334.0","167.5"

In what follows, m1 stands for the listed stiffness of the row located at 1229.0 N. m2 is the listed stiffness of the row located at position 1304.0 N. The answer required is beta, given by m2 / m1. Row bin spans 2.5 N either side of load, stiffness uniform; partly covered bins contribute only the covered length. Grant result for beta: 1.03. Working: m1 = 150.7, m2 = 155.2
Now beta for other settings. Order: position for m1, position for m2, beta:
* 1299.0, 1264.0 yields 1.10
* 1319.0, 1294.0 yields 0.94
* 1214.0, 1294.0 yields 0.92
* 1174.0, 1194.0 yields 1.14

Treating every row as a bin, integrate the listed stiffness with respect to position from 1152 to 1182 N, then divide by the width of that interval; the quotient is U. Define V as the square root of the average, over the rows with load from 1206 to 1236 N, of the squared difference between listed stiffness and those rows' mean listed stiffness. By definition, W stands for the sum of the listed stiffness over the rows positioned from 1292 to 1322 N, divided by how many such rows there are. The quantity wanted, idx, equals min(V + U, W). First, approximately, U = 152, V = 7.44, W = 156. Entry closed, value 156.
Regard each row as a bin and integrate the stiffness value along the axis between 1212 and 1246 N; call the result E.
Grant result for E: 5583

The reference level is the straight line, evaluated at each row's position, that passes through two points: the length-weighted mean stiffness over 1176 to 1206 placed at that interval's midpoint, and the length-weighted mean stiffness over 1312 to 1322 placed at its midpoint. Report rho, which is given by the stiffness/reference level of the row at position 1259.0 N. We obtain 1.11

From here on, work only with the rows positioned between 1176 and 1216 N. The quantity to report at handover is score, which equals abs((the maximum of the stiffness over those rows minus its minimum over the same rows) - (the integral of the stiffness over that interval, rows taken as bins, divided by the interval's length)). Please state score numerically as 148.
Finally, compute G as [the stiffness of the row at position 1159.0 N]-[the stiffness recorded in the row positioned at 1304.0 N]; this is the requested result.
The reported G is 5.7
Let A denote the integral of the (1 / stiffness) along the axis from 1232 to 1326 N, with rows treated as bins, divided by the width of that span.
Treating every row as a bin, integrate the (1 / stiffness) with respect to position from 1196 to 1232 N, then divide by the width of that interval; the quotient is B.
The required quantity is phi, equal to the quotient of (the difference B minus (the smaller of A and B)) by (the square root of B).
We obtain 0.0013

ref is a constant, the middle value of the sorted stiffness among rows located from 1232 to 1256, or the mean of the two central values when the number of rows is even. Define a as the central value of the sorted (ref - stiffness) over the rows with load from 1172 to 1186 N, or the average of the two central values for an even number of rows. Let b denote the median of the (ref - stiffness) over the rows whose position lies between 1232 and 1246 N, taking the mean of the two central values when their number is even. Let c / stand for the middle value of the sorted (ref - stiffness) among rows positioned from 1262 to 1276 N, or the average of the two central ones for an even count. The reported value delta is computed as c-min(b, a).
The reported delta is 3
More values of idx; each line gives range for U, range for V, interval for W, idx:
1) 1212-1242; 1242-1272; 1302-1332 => 158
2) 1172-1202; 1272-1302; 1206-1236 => 162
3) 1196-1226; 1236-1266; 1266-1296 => 163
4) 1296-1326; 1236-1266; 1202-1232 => 160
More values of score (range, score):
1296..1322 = 146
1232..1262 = 159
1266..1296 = 147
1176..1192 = 153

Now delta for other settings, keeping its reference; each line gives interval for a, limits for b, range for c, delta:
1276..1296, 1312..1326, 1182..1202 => 2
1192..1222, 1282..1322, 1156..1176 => 12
